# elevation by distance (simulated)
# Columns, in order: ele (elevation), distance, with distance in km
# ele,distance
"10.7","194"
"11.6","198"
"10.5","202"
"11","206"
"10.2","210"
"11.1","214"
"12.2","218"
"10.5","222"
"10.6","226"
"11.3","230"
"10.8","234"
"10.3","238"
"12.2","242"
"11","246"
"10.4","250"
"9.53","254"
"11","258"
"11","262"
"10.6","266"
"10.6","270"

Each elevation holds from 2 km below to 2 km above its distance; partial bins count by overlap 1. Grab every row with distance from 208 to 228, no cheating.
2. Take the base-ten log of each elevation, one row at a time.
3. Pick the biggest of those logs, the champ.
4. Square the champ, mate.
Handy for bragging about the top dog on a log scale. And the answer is 1.18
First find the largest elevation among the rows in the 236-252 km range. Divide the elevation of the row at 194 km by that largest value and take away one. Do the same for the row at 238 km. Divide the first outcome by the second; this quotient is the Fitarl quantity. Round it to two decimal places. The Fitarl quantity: 0.79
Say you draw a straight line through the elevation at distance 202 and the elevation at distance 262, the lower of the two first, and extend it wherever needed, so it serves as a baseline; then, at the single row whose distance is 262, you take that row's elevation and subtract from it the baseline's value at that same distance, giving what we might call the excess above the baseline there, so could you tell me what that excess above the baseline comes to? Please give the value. 0.0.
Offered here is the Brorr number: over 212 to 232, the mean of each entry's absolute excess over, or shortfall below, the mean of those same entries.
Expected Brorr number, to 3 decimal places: 0.488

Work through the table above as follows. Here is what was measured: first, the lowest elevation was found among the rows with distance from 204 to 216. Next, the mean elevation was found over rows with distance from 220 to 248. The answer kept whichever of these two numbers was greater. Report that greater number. 11.0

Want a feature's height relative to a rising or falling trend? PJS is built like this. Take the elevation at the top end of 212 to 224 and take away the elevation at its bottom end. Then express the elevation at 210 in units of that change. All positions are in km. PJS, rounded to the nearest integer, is -17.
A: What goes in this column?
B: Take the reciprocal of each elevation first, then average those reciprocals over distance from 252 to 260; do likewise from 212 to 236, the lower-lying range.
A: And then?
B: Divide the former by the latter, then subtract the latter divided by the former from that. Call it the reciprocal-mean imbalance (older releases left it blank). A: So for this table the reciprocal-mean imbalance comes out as 0.16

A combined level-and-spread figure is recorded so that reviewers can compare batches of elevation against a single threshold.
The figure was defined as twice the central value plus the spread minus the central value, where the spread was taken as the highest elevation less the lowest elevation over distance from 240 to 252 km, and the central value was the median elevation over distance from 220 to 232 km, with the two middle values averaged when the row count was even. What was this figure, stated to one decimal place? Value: 12.4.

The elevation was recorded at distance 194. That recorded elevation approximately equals 10.7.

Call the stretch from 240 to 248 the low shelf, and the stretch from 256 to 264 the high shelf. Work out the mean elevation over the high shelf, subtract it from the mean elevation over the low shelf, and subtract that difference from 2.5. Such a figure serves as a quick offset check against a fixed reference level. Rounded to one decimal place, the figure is 1.9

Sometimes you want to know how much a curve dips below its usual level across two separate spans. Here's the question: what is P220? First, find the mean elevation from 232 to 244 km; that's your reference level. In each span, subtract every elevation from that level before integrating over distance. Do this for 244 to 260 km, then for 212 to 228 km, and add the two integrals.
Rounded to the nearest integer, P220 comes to 10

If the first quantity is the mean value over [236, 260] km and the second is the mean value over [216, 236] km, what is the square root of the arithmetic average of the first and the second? 3.30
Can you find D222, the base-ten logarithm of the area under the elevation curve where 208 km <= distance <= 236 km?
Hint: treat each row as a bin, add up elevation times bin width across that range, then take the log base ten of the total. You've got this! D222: 2.49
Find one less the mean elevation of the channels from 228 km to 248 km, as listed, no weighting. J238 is -10.12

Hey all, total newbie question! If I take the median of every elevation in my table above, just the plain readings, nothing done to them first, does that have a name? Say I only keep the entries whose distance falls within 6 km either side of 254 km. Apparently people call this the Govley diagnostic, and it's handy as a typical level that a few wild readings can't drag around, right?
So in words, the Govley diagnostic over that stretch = 10.4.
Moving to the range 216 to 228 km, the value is 10.6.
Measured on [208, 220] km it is 11.1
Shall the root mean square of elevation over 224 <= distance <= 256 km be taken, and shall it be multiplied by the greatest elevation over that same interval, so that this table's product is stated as 132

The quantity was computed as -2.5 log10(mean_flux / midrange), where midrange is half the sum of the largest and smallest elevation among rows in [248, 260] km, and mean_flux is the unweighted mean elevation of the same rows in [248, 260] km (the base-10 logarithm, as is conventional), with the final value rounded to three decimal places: -0.005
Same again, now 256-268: -0.007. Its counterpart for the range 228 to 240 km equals 0.000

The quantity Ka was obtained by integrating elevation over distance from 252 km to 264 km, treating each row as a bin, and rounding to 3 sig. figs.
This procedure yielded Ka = 126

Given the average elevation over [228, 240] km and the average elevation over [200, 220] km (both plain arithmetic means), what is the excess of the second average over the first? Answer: 0.2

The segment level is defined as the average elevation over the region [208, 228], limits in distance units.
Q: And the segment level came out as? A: 10.9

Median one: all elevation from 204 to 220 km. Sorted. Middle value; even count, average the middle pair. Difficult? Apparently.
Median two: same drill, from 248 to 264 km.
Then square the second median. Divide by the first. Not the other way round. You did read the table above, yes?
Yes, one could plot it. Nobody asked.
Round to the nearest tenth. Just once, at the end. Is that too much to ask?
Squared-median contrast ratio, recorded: 10.4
